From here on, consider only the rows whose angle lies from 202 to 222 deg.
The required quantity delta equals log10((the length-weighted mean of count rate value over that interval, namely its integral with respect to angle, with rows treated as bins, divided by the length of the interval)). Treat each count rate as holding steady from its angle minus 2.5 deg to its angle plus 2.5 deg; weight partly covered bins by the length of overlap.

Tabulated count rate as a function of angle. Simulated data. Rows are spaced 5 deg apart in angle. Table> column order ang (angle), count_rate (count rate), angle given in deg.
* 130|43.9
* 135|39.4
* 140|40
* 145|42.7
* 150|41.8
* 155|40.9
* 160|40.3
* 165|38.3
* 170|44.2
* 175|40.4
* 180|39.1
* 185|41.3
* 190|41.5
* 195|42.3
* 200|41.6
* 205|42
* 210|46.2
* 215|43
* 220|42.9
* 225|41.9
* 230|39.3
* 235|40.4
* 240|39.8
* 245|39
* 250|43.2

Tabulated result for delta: 1.64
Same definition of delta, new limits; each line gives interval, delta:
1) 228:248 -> 1.60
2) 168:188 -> 1.61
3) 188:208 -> 1.62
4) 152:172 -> 1.61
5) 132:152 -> 1.61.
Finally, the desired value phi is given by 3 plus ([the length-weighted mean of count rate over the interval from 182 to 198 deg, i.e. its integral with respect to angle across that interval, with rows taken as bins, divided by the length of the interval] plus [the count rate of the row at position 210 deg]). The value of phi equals 90.8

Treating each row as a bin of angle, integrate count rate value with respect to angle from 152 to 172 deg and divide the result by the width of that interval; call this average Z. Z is 40.9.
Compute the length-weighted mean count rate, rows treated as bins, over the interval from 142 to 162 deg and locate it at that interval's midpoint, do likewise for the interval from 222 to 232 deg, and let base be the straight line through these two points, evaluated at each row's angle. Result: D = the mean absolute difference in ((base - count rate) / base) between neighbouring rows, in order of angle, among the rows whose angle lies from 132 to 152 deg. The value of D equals 0.034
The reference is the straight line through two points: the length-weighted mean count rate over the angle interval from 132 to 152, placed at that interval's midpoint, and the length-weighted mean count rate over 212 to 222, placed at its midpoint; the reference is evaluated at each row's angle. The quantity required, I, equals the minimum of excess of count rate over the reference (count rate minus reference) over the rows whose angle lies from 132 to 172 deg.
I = -3.4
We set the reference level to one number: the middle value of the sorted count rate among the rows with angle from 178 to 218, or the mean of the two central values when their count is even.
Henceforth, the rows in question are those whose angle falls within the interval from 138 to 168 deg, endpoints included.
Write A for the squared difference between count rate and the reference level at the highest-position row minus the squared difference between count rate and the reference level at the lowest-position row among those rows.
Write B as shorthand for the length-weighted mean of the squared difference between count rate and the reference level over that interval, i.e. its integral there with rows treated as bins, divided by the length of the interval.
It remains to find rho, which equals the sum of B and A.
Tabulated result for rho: 12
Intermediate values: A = 9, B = 3.3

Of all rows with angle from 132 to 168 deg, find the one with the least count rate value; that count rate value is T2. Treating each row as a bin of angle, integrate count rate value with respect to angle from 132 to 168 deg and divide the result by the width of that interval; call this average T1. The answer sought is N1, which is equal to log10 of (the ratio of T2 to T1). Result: -0.0252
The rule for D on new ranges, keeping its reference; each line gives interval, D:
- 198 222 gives 0.048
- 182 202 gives 0.014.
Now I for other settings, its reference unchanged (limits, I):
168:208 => -3.0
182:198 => -0.9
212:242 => -4.2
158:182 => -3.4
